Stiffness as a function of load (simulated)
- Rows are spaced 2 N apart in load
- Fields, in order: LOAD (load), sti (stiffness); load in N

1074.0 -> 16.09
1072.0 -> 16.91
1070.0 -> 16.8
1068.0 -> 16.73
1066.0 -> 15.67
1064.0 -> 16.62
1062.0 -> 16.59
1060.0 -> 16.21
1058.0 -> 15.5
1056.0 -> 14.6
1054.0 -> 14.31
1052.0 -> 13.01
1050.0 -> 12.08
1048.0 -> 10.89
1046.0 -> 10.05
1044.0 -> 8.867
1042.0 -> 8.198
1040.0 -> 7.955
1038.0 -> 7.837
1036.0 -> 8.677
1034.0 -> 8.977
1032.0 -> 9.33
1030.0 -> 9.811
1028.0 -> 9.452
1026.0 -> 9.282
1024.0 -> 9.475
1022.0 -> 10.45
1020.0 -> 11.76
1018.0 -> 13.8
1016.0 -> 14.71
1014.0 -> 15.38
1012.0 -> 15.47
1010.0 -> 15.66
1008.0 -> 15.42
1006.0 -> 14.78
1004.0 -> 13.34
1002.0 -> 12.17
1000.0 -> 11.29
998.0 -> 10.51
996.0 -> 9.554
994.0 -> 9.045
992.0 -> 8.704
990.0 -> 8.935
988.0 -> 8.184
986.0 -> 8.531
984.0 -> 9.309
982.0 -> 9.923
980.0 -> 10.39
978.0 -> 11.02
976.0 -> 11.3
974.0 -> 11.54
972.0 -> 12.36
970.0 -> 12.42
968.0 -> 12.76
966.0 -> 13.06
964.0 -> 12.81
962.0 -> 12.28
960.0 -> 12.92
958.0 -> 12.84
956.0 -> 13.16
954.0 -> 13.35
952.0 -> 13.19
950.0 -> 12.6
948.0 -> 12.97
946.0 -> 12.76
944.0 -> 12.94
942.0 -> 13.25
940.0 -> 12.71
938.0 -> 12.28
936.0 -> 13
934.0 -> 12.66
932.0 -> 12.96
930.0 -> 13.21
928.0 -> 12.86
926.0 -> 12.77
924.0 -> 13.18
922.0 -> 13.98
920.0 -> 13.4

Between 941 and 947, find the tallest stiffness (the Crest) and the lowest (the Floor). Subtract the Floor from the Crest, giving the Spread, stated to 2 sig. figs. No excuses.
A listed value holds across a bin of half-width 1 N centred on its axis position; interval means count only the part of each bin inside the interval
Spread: 0.49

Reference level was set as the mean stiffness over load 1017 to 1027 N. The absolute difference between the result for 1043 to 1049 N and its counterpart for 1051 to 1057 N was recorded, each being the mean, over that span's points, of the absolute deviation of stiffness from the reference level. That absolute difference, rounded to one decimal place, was 2.0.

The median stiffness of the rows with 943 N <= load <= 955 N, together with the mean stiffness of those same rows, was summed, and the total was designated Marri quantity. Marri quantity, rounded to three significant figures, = 25.9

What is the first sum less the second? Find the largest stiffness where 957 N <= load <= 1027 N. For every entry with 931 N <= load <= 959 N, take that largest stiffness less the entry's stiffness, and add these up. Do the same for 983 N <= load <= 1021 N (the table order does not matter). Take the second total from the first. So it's -32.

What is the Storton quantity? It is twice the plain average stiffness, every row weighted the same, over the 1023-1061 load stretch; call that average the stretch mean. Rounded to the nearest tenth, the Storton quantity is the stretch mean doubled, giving 21.5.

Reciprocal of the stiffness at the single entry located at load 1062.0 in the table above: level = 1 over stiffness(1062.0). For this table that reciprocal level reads 0.060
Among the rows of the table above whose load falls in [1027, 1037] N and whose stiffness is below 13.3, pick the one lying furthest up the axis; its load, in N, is 1036.0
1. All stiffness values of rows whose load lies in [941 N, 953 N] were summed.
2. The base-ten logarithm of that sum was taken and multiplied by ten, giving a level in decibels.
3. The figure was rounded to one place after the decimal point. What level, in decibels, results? 18.9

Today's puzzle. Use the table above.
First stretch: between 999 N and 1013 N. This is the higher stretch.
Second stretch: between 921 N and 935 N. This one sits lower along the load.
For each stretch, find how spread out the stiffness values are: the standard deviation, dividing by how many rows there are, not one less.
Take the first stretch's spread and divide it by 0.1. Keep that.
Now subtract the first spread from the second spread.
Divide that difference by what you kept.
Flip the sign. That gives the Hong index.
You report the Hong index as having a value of 0.075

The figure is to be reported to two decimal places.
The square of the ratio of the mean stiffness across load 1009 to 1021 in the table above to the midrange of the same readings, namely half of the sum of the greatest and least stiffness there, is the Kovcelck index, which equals 1.11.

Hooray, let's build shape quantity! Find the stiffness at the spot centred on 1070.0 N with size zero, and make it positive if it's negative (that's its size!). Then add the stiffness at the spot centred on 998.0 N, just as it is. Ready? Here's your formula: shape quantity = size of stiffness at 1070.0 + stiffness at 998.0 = 27.3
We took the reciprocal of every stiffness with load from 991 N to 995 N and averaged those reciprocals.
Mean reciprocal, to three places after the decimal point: 0.113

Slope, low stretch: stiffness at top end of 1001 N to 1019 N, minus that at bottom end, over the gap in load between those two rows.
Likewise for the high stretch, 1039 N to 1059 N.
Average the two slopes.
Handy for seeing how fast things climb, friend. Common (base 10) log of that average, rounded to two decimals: -0.58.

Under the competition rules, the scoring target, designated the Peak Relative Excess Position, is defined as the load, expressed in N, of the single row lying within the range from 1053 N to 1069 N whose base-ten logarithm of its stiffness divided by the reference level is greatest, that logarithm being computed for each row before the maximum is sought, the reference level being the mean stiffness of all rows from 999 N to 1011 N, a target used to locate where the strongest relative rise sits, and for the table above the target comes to 1068.0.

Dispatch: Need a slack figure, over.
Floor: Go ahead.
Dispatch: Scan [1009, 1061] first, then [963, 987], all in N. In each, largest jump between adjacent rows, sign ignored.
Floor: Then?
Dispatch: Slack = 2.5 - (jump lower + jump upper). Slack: -0.4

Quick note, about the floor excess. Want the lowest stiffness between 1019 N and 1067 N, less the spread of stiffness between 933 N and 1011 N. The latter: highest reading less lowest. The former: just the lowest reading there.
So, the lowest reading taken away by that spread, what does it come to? 0.4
